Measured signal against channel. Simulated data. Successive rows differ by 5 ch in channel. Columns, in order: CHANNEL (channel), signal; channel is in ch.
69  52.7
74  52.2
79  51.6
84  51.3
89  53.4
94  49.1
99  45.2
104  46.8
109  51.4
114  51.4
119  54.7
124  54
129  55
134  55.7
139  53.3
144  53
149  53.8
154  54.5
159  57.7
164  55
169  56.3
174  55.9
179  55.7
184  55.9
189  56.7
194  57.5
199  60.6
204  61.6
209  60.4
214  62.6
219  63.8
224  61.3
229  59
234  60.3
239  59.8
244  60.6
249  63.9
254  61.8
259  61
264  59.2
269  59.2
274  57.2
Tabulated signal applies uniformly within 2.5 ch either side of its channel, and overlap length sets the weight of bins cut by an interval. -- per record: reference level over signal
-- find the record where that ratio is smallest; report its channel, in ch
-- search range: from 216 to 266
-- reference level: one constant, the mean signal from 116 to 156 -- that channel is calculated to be 249 ch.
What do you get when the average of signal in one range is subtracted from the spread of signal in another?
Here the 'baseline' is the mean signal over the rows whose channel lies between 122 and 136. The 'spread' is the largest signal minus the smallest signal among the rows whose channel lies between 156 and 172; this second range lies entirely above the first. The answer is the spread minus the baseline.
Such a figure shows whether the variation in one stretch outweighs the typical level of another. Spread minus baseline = -52.2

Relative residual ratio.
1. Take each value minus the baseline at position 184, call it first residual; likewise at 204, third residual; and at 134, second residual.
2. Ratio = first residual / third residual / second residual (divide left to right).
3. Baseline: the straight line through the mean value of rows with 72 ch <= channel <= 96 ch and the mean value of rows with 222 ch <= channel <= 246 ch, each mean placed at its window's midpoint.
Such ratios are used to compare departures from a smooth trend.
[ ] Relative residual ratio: -0.3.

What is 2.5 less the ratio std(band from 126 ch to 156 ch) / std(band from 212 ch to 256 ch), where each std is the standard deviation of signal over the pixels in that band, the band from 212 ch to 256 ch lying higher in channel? 1.9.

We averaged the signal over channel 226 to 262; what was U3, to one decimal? 60.9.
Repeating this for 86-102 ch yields 49.2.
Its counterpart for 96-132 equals 51.2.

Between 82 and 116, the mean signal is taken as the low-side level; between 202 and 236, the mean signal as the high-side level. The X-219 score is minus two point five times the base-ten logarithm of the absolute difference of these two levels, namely -2.7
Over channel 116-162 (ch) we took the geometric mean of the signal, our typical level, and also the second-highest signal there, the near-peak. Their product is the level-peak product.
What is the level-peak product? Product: 3042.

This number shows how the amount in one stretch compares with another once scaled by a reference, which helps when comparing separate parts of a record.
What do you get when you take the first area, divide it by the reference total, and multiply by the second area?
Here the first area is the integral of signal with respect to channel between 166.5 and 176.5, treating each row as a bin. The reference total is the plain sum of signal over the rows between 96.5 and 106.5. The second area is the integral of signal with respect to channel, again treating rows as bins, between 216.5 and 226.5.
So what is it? 3814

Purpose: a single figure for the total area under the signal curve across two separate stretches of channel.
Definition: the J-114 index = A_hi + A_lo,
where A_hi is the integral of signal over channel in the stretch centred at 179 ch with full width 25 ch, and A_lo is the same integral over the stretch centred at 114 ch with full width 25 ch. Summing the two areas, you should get 2694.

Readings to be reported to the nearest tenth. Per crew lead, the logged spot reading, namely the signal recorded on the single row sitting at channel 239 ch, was 59.8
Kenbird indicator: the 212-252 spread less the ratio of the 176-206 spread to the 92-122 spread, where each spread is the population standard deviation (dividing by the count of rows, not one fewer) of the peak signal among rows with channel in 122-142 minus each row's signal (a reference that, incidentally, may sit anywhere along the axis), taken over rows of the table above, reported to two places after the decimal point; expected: 0.99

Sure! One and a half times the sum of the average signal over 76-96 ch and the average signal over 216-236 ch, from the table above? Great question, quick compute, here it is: 169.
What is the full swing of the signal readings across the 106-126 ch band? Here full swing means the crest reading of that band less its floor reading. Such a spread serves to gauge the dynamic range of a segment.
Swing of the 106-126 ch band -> 3.3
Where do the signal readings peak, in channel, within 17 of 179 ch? 194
